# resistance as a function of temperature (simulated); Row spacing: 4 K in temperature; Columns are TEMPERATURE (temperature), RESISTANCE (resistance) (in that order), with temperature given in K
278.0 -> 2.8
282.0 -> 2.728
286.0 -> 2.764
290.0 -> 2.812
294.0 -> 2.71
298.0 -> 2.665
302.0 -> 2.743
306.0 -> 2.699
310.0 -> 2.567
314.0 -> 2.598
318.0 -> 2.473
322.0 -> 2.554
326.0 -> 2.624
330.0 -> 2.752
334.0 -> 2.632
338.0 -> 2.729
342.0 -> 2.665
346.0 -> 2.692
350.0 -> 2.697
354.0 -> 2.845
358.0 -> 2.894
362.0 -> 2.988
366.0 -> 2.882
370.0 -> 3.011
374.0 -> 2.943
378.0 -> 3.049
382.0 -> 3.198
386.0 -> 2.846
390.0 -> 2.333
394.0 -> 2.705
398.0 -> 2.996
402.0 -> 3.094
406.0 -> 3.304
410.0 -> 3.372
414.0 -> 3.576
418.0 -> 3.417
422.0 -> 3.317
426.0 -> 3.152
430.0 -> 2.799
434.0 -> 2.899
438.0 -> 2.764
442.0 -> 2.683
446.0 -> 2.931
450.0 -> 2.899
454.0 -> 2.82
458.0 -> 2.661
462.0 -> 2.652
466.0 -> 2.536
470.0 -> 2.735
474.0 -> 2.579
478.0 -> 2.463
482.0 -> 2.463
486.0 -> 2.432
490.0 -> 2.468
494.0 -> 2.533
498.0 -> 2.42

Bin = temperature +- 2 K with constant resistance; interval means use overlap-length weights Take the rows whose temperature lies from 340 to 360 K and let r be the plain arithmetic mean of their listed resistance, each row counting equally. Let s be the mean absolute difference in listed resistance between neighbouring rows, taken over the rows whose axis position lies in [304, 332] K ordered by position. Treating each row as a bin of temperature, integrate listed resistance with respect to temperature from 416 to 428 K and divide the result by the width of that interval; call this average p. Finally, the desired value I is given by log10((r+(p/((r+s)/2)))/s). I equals 1.73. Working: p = 3.30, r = 2.76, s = 0.09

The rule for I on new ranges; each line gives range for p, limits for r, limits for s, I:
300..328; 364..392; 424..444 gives 1.44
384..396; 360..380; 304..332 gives 1.70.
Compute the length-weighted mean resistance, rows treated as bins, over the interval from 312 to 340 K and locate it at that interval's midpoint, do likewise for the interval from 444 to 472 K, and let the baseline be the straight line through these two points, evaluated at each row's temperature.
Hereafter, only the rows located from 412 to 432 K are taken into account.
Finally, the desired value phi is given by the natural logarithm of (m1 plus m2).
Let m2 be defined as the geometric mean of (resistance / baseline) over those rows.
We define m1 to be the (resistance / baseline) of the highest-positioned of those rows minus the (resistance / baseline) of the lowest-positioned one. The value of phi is -0.1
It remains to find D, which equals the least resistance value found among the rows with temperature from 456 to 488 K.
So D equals 2.432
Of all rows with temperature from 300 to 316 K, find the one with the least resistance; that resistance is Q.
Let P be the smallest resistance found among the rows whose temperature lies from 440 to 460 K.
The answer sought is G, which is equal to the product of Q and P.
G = 6.8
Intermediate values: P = 2.661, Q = 2.567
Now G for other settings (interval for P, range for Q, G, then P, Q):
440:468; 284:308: 6.8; 2.536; 2.665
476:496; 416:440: 6.7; 2.432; 2.764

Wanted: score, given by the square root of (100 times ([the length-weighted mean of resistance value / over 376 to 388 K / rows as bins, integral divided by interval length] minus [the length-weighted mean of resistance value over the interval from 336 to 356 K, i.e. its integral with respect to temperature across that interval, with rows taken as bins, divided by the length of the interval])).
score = 5.5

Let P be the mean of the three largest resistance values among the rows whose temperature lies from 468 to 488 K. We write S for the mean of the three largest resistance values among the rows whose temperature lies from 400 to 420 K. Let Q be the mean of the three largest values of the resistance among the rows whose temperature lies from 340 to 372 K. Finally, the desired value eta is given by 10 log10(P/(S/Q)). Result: 3.47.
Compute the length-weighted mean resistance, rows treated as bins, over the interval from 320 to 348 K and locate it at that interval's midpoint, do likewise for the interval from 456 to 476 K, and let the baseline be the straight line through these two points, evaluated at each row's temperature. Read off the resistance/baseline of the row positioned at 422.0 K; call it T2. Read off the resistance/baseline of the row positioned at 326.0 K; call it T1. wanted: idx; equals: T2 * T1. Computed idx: 1.24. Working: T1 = 0.98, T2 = 1.25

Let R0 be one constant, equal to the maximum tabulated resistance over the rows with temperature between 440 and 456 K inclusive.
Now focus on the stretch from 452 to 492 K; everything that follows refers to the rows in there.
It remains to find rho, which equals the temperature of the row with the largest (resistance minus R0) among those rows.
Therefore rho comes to 454.0 K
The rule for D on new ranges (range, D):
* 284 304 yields 2.665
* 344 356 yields 2.692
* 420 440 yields 2.764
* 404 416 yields 3.304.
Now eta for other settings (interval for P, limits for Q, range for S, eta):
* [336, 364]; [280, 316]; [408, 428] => 3.68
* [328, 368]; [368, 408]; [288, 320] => 5.30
